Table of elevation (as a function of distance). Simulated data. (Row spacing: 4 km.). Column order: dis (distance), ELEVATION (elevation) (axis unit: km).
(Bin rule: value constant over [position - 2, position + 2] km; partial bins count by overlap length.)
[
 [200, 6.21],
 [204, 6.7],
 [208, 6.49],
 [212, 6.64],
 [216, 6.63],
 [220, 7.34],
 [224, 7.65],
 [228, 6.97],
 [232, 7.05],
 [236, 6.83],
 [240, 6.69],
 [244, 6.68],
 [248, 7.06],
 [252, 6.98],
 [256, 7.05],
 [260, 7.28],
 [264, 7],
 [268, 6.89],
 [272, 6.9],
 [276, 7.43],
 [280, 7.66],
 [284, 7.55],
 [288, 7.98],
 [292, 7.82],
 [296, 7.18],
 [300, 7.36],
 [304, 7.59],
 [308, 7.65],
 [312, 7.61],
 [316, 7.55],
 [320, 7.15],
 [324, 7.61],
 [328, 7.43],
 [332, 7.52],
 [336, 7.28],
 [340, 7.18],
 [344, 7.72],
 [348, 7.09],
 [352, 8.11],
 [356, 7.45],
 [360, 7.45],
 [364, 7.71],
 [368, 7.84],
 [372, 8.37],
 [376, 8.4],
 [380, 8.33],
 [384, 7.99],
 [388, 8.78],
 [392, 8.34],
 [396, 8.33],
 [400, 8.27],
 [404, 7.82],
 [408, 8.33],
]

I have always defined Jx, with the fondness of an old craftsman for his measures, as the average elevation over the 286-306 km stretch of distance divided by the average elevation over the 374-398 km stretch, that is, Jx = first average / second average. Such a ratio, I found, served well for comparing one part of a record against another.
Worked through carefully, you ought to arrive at 0.907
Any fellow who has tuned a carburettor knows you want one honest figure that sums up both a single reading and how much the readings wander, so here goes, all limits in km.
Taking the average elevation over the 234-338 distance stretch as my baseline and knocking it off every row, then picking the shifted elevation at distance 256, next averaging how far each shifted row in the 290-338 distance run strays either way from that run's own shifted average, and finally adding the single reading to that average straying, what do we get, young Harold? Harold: -0.1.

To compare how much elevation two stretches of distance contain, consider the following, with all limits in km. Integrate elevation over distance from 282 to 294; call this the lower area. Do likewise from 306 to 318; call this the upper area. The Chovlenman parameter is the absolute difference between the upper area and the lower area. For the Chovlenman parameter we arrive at 2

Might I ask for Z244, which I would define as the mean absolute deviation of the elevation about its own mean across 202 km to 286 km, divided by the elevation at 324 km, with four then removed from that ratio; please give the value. -3.96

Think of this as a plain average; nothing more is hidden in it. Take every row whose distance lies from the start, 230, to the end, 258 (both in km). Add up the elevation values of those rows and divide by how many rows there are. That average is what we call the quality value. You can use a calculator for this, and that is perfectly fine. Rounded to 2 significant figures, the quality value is 6.9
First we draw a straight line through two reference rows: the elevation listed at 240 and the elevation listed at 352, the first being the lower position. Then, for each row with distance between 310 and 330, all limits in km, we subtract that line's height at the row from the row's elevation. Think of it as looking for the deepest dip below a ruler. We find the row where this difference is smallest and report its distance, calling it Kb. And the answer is 320 km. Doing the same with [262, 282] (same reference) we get 272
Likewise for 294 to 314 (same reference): 296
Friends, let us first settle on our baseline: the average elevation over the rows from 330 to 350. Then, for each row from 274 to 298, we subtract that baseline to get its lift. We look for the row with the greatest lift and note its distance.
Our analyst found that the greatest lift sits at 288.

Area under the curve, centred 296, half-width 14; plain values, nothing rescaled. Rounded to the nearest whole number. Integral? 213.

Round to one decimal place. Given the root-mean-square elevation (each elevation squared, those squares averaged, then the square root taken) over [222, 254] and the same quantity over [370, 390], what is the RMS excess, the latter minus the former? 1.4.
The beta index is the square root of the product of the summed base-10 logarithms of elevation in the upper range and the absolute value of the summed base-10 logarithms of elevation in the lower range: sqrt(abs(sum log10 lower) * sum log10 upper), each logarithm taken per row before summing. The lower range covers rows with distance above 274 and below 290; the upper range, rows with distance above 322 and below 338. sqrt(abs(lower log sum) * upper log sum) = 3.51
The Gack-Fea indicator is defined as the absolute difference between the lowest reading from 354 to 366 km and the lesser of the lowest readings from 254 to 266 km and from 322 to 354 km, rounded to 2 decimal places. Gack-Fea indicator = 0.45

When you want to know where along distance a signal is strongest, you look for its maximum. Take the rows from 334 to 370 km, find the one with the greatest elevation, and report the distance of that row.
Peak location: 352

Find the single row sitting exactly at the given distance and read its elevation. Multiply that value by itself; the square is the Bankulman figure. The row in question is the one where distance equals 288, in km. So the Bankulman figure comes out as 64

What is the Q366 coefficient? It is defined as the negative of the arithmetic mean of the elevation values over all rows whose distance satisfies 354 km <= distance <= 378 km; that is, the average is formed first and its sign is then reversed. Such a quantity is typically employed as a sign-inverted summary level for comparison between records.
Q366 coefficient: -7.87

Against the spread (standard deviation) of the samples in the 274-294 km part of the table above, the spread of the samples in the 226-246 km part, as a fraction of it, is 0.8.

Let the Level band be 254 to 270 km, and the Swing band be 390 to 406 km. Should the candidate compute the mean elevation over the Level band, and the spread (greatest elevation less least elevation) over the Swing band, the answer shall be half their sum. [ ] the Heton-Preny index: 3.79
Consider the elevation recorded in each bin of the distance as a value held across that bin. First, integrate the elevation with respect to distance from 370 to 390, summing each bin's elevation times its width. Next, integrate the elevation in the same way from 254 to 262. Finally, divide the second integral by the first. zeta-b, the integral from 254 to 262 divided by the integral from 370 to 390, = 0.34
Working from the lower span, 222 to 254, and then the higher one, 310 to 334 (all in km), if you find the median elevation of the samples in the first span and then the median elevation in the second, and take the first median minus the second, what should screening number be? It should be -0.56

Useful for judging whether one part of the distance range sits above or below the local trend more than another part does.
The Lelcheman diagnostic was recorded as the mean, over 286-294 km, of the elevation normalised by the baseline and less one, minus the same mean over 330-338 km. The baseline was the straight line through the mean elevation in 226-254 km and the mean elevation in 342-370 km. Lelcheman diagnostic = 0.11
